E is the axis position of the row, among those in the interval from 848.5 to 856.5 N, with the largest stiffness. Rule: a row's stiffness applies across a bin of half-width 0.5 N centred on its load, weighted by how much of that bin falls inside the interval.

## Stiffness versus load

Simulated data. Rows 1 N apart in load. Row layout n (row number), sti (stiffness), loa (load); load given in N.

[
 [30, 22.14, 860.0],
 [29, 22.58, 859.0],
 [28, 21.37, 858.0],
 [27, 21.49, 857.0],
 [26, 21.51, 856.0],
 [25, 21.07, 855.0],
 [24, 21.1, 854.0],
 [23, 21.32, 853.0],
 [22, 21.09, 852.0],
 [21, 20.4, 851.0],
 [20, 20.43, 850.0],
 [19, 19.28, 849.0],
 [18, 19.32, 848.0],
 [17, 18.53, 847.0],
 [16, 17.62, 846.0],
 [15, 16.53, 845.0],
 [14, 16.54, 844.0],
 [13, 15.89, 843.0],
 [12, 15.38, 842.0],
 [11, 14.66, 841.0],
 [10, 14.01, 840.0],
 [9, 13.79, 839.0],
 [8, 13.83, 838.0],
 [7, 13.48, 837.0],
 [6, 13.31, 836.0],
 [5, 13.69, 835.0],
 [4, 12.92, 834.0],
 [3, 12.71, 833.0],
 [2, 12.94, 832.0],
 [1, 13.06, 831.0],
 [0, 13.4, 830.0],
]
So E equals 856.0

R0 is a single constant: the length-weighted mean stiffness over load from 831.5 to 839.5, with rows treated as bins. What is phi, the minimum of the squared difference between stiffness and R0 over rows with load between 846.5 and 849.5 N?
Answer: 27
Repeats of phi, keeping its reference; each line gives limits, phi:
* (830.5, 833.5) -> 0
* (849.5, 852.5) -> 50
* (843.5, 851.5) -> 10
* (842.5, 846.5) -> 7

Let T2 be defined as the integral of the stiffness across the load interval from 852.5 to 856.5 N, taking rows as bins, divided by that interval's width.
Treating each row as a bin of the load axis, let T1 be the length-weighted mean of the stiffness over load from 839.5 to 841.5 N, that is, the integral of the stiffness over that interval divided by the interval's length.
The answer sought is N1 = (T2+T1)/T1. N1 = 2.5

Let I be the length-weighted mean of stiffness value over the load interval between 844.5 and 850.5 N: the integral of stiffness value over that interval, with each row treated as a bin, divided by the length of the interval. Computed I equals 19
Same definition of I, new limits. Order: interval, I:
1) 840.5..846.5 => 16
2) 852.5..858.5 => 21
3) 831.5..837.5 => 13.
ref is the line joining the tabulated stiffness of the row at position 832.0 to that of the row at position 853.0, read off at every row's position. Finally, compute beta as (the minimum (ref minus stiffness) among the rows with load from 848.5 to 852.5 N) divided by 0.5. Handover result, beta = -0.6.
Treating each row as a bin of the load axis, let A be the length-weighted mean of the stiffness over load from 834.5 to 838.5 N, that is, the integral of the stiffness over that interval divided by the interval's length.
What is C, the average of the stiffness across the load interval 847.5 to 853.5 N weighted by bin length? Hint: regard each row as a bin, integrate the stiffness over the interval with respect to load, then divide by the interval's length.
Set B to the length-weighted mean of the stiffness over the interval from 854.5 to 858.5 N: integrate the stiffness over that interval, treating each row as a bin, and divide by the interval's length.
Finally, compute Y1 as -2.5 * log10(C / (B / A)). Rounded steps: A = 13.6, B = 21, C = 20.3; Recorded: -2.78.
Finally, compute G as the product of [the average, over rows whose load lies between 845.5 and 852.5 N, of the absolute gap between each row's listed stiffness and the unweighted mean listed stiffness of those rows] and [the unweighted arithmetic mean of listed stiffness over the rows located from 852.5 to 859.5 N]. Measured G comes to 21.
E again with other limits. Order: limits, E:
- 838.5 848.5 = 848.0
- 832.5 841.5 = 841.0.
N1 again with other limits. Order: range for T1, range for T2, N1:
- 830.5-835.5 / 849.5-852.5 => 2.6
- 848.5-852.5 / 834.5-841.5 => 1.7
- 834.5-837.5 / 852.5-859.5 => 2.6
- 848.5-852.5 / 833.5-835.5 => 1.7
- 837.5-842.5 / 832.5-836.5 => 1.9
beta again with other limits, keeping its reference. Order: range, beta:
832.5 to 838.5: 0.9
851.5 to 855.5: -0.3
